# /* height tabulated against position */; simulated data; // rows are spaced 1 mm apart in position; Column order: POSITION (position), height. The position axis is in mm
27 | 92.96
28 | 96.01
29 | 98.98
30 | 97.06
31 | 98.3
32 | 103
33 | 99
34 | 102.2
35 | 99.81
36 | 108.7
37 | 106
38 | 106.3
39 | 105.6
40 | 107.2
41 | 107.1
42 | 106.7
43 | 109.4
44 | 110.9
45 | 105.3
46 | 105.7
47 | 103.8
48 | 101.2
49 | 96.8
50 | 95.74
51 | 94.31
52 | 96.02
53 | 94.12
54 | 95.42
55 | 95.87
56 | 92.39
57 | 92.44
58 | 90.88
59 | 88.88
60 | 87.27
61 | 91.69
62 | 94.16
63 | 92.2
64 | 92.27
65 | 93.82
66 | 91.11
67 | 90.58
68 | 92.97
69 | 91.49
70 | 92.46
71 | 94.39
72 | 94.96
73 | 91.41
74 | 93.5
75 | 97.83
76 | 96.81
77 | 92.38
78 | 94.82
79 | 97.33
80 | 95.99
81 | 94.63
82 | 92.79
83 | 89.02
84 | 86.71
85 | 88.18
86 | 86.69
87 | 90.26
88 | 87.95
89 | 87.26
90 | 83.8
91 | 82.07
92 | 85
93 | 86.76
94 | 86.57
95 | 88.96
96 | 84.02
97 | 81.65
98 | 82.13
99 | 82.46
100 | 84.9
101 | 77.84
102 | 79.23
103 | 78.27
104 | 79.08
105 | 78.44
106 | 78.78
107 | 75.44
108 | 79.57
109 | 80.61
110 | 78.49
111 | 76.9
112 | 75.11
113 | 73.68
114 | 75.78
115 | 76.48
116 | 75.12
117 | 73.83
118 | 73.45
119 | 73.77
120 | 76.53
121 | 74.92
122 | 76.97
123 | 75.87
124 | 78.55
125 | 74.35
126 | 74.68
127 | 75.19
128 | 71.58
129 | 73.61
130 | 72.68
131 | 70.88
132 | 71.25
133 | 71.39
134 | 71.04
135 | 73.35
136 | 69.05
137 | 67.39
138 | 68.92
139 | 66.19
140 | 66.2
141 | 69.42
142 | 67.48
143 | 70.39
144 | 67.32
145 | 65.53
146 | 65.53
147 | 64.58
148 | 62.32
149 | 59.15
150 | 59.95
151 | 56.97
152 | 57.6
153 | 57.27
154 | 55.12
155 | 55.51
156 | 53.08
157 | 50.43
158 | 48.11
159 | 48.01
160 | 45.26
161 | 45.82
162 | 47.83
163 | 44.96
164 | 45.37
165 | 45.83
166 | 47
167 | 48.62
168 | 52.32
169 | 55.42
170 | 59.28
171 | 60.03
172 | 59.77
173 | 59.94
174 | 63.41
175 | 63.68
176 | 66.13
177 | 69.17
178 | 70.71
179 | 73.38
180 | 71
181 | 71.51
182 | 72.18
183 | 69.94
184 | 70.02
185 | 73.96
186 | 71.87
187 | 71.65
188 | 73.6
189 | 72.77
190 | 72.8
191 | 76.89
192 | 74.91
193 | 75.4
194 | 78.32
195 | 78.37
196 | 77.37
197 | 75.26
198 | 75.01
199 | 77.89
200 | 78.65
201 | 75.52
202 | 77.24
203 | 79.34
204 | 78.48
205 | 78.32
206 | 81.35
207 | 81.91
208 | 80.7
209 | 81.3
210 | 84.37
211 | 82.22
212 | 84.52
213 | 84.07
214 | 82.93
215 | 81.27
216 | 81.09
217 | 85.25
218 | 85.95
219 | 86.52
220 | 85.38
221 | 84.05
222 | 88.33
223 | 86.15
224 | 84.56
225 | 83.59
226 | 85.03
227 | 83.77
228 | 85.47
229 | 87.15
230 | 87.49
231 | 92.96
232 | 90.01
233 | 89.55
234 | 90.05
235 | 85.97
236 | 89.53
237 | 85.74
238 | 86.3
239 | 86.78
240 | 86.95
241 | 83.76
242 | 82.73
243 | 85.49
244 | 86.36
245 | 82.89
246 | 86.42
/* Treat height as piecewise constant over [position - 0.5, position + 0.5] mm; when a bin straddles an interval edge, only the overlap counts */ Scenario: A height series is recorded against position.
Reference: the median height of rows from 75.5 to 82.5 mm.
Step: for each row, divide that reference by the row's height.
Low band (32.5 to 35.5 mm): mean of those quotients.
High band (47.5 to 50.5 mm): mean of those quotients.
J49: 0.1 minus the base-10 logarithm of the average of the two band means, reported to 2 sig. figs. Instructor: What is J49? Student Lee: 0.12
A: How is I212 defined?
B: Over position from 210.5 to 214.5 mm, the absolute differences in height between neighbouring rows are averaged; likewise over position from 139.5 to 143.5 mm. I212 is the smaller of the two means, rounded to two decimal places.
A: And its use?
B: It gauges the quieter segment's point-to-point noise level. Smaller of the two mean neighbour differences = 1.30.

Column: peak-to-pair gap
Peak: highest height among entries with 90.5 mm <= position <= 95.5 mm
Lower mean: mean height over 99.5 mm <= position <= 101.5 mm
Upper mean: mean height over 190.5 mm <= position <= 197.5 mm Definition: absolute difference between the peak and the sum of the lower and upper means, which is 69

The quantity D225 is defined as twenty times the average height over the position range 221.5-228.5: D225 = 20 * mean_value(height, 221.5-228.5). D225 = 1705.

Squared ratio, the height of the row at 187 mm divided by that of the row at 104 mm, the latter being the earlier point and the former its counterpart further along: 0.82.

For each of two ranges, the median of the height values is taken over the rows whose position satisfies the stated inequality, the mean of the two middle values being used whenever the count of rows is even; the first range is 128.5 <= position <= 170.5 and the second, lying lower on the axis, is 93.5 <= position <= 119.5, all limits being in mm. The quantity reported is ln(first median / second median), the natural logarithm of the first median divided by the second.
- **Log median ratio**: -0.27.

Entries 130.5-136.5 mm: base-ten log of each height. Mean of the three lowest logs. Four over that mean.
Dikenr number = 2.17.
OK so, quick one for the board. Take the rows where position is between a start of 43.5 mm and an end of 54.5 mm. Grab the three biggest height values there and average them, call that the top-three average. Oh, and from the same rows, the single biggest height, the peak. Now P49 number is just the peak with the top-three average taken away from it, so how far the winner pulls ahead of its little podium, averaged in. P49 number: 3.60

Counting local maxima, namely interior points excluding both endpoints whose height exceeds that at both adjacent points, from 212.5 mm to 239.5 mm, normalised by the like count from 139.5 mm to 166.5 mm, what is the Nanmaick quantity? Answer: 1.00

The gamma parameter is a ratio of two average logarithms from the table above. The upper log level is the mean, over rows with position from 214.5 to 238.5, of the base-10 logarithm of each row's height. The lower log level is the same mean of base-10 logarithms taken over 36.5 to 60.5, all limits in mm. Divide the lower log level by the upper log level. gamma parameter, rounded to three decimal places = 1.032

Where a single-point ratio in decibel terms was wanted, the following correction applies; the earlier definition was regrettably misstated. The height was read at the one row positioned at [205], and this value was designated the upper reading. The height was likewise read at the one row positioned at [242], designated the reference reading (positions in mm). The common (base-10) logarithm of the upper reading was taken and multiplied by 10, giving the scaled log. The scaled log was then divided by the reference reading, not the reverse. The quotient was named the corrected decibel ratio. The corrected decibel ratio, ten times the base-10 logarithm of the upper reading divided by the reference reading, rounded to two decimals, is 0.23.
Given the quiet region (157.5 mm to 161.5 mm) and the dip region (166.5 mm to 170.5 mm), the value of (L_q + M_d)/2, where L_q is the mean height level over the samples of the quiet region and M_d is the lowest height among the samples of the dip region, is 48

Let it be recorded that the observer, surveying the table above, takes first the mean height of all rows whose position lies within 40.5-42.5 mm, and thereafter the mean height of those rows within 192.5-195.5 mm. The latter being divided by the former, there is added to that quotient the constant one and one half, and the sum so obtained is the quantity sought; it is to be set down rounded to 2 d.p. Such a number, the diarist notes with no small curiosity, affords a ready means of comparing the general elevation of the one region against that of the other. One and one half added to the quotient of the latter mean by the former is 2.22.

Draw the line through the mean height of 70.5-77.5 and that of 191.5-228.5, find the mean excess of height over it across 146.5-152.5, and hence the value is -27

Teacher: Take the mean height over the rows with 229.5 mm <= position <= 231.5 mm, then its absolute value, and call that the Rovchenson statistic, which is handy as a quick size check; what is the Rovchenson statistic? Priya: 90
